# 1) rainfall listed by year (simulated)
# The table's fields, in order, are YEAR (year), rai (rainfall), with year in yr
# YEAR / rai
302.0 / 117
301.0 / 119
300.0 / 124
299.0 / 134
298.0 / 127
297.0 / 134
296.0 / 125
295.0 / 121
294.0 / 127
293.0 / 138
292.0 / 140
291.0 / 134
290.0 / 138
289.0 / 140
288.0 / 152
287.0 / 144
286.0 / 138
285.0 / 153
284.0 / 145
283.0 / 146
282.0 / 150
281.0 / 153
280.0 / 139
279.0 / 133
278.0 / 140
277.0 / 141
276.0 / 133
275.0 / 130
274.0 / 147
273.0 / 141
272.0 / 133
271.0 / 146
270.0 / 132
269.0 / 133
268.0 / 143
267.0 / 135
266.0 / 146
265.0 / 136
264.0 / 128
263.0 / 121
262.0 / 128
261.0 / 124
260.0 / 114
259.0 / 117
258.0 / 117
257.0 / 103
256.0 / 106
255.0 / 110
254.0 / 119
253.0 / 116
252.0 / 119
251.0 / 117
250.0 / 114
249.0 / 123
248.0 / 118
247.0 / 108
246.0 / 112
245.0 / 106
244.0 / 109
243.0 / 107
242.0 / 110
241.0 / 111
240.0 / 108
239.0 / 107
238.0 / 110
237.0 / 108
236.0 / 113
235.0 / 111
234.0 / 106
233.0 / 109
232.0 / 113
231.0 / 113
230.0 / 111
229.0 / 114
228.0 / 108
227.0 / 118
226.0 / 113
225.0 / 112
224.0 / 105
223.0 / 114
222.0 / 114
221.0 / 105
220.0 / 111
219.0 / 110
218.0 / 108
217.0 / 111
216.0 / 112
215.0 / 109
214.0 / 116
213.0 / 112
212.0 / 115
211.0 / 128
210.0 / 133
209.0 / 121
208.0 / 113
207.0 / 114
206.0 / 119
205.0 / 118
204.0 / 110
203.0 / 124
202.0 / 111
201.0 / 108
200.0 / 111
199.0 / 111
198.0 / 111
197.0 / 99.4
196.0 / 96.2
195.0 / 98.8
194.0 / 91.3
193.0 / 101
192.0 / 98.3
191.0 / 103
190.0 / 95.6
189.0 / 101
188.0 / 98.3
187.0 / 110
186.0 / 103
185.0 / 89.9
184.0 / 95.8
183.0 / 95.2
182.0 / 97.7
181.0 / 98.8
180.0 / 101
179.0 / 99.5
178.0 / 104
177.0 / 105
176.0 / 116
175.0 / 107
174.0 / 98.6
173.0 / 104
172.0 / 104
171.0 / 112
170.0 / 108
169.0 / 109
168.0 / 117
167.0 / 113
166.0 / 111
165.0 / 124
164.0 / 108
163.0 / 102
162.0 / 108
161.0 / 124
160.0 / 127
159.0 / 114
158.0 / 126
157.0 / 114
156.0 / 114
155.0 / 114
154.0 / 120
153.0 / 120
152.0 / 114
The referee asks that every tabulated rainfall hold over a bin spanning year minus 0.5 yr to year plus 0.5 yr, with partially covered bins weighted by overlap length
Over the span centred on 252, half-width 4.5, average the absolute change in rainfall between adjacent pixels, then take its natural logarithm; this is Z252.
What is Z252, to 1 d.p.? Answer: 1.6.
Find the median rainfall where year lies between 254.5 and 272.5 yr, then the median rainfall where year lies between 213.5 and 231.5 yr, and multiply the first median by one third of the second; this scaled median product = 4757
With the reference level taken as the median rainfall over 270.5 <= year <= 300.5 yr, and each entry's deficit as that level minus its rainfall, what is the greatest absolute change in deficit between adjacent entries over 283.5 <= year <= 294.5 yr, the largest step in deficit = 15.0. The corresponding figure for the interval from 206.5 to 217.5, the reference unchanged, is 13.0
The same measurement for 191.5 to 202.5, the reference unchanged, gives 11.6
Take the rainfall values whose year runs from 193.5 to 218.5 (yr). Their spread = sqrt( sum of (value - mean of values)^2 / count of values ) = 9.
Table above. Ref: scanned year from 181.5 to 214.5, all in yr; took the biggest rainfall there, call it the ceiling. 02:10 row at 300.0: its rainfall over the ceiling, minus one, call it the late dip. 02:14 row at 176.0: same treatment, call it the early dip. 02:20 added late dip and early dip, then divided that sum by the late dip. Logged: 2.9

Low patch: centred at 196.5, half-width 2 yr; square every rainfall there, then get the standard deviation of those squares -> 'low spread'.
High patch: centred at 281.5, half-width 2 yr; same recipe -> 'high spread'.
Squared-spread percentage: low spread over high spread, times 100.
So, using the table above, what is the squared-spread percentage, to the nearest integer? 78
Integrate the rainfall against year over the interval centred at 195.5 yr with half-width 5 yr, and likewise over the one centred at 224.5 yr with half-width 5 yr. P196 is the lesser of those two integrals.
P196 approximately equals 1021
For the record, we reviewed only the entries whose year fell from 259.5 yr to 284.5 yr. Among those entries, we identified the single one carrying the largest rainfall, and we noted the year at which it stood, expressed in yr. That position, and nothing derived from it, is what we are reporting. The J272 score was 281.0 yr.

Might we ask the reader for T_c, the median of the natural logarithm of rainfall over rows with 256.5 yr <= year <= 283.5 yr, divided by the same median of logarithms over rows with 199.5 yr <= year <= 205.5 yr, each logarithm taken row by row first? 1.04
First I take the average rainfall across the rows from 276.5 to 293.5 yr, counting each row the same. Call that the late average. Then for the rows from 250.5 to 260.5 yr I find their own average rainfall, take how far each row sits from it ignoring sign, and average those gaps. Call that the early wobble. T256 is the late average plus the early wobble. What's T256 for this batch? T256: 147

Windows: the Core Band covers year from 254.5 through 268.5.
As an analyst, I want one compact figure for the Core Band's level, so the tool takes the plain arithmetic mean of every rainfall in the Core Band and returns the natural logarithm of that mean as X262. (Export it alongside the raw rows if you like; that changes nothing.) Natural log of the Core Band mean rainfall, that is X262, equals 4.82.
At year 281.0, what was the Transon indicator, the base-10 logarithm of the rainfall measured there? 2.18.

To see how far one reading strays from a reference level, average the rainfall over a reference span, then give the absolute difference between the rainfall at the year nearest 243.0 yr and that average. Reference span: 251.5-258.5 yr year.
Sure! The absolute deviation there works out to 5.9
